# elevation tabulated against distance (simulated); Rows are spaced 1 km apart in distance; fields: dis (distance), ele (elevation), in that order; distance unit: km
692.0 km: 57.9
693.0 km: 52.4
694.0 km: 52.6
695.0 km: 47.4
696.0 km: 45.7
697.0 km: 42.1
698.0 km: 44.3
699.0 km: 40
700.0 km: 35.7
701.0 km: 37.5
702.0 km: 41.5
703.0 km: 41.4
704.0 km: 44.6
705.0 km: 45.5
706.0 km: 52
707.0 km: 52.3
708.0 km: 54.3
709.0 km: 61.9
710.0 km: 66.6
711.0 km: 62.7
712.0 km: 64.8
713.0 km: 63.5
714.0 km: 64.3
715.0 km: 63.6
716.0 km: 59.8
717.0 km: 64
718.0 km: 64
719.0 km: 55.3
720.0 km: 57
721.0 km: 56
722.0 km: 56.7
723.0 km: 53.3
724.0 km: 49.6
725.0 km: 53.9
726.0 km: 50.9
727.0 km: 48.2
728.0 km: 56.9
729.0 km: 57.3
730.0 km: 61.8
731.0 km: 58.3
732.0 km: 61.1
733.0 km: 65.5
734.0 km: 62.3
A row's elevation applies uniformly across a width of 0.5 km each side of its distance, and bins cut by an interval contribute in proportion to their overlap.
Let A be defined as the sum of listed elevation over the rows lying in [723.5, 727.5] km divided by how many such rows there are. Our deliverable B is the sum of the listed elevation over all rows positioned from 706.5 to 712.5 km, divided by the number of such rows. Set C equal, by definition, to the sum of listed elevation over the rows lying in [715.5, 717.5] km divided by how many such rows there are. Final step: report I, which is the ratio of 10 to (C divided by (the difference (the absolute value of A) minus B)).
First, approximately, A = 51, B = 60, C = 61.9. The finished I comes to -1.6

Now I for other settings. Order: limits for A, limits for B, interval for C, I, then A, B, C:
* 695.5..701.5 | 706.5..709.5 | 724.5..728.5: -2.9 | 41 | 56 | 52.5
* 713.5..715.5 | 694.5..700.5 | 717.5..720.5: 3.6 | 64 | 43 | 58.8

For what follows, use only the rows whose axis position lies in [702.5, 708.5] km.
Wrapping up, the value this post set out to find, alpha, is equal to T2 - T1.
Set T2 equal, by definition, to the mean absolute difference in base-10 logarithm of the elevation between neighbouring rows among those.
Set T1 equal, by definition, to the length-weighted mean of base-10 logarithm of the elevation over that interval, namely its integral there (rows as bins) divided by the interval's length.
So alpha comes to -1.66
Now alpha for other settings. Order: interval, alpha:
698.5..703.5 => -1.56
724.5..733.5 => -1.73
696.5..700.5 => -1.57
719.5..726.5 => -1.71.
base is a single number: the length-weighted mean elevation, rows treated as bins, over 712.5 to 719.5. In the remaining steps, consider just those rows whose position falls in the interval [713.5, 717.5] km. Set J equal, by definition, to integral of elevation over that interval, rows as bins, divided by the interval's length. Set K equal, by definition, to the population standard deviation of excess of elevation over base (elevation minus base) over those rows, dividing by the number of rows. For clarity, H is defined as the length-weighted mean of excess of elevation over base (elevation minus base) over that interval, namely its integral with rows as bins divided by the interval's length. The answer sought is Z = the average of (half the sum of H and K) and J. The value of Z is 32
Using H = 1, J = 63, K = 1.8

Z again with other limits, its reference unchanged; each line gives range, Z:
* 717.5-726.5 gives 27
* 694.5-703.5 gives 17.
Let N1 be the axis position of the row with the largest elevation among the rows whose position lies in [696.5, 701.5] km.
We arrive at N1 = 698.0 km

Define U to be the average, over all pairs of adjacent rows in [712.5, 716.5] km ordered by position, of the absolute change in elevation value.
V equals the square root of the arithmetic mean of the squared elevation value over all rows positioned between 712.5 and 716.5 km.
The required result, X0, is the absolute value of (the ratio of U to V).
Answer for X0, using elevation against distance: 0.028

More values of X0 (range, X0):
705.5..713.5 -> 0.052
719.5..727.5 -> 0.050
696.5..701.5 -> 0.079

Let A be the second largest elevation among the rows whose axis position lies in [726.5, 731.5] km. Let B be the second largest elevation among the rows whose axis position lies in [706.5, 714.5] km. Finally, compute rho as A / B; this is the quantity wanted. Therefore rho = 0.9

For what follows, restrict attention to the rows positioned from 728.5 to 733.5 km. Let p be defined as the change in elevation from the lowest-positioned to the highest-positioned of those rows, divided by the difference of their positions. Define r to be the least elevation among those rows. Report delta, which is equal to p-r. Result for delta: -55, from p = 2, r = 57.3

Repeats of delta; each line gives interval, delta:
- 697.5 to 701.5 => -38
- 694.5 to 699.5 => -42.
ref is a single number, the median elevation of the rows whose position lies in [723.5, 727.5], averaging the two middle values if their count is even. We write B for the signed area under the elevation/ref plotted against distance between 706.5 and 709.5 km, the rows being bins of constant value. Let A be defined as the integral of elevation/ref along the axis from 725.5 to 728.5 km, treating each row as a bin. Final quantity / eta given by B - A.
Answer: 0.2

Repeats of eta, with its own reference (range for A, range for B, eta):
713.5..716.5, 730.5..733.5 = -0.1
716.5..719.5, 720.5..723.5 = -0.3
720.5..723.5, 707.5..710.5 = 0.3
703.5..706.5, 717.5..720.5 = 0.7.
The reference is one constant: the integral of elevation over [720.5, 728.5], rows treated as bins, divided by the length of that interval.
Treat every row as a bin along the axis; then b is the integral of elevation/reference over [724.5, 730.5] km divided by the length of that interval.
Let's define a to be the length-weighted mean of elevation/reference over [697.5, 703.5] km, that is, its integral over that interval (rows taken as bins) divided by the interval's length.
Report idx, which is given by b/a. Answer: 1.37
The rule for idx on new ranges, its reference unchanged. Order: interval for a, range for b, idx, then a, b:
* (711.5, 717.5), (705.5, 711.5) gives 0.92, 1.19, 1.10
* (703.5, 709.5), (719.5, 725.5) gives 1.05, 0.97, 1.02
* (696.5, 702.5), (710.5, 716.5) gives 1.57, 0.76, 1.19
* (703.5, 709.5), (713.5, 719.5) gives 1.19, 0.97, 1.16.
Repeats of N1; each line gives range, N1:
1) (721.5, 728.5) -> 728.0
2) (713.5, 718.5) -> 714.0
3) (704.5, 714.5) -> 710.0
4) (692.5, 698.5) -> 694.0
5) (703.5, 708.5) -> 708.0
